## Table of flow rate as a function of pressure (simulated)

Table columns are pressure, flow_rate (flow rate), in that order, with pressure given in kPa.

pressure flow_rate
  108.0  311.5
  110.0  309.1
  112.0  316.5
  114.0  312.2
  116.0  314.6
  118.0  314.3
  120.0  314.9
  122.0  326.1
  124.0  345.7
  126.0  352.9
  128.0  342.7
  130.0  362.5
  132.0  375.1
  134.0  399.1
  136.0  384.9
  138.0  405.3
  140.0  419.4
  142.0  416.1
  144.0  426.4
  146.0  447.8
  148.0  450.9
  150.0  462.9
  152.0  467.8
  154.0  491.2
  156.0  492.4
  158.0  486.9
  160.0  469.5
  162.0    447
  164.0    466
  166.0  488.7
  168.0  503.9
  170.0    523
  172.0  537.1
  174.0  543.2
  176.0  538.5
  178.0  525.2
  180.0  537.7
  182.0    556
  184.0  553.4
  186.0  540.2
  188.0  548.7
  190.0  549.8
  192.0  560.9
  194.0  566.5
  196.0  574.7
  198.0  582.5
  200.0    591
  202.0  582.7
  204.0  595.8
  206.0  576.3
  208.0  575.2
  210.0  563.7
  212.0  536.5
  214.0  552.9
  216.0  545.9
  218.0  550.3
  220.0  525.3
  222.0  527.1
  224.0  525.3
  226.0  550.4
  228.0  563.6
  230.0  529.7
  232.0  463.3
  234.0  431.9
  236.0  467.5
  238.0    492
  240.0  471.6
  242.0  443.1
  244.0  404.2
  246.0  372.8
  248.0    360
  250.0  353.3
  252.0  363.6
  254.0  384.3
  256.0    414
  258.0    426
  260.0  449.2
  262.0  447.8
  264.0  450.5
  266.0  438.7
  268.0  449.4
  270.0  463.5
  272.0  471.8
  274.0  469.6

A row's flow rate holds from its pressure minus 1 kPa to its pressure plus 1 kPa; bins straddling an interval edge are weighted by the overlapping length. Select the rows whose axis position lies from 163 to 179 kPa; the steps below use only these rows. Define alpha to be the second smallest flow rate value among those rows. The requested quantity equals 488.7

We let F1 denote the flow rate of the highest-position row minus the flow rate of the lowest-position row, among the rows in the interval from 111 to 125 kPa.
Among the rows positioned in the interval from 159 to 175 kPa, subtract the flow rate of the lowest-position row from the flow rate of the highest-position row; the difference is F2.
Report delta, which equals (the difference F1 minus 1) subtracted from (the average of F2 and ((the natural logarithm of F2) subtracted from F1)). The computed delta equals 21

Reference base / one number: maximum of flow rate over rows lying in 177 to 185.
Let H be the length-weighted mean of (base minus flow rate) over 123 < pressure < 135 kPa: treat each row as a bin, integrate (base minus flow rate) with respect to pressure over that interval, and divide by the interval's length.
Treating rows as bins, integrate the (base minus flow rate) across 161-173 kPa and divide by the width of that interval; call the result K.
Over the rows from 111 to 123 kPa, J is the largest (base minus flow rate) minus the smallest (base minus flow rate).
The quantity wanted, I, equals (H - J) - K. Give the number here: 117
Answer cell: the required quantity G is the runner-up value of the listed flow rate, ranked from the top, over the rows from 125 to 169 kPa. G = 492.4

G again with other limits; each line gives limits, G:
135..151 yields 450.9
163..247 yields 591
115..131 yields 352.9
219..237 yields 550.4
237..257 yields 471.6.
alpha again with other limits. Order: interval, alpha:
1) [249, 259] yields 363.6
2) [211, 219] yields 545.9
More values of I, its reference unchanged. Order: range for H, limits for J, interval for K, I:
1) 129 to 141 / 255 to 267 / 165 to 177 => 95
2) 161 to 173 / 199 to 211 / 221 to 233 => 0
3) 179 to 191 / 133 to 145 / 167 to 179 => -61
